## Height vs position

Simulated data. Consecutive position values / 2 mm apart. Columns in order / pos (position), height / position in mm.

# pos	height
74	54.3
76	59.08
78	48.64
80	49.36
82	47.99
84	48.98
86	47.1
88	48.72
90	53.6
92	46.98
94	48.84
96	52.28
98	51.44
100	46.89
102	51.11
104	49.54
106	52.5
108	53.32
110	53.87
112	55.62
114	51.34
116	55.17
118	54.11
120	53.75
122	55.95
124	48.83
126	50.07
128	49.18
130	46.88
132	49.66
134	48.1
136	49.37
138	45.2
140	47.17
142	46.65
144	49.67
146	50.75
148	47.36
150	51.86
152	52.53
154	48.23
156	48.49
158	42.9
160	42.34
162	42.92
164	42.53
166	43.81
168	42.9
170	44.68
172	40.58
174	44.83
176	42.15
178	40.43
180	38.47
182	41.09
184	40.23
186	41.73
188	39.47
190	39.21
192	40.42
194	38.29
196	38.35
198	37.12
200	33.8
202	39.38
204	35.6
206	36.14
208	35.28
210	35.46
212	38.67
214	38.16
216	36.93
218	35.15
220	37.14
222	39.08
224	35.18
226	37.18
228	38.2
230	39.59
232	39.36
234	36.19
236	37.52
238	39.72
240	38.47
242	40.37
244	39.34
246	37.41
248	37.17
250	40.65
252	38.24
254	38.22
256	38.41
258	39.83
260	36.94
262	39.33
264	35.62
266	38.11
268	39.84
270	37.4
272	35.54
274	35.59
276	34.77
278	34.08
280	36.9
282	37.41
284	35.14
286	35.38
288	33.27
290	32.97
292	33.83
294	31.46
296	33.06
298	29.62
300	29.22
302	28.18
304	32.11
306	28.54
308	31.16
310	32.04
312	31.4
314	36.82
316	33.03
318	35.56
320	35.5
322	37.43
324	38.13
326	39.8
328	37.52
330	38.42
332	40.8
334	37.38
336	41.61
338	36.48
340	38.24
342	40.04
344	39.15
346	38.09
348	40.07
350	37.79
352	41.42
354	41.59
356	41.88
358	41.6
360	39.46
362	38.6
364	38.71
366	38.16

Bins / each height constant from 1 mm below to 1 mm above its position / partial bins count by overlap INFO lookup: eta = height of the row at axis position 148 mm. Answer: 47.36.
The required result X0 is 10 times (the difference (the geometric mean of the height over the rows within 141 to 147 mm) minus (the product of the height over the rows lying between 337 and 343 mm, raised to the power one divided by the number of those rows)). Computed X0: 108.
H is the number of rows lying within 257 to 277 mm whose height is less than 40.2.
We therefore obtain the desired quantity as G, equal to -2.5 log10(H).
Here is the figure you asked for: -2.50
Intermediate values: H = 10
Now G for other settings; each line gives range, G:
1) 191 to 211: -2.39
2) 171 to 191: -1.19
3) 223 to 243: -2.39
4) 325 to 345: -2.26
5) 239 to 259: -2.26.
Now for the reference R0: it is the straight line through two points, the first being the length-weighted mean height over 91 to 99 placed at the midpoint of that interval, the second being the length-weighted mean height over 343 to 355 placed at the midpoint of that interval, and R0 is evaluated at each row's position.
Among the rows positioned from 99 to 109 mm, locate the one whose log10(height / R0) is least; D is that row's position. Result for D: 100 mm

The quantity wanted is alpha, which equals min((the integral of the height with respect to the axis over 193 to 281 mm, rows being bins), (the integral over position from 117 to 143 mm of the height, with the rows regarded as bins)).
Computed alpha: 1290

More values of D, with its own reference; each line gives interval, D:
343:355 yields 350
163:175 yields 172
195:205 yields 200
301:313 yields 302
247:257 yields 248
